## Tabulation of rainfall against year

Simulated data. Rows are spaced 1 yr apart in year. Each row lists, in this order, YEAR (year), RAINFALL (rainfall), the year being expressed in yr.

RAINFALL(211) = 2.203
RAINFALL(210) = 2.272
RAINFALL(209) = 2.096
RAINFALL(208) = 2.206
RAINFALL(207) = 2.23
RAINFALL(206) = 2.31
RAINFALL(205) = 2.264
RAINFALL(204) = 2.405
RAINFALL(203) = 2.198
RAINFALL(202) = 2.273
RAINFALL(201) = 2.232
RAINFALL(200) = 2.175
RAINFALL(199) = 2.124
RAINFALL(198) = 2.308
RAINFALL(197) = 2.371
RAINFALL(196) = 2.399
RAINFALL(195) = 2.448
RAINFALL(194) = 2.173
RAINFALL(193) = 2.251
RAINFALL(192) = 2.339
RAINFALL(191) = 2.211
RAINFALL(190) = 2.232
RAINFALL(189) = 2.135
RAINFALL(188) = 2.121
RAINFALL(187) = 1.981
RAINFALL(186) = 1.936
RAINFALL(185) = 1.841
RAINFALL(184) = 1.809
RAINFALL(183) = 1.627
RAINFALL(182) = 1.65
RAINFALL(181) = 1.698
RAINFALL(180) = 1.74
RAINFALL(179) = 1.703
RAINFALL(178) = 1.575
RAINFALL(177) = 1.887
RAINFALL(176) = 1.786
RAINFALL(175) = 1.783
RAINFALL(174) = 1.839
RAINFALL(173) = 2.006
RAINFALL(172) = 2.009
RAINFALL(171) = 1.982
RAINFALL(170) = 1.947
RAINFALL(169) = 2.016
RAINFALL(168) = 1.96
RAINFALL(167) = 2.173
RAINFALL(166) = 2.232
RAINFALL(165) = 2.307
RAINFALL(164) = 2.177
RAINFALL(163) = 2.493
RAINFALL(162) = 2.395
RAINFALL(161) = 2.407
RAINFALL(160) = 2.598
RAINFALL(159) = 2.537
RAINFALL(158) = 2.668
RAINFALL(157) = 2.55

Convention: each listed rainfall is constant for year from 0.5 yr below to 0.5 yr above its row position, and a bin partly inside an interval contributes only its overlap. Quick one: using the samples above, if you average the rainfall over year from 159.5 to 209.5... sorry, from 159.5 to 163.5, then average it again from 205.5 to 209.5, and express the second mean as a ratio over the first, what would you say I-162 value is 0.89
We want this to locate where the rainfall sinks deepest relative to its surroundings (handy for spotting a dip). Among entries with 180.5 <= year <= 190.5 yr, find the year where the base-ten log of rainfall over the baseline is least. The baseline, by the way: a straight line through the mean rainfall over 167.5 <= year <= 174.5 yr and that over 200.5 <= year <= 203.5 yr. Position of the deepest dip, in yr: 183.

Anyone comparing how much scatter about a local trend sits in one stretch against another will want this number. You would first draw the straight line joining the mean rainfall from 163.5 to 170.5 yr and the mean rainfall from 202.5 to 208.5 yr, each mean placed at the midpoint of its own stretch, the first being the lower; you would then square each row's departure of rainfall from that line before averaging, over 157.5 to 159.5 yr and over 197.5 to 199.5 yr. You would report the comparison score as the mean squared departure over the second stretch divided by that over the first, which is 0.03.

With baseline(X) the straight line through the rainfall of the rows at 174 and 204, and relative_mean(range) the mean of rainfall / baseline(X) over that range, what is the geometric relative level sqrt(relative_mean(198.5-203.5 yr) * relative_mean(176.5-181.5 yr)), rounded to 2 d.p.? 0.91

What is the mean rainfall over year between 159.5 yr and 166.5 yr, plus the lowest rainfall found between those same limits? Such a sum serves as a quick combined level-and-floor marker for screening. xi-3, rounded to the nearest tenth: 4.5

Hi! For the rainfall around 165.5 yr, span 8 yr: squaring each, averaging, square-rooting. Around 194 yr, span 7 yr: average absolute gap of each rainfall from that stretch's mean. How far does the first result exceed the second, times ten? 21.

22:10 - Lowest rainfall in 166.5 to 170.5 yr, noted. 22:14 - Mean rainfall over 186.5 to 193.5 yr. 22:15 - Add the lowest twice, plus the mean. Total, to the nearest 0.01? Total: 6.08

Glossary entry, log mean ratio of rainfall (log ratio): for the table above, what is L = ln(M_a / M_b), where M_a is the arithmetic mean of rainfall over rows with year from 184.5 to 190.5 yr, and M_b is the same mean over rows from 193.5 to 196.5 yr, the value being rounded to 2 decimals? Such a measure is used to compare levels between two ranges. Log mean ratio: -0.14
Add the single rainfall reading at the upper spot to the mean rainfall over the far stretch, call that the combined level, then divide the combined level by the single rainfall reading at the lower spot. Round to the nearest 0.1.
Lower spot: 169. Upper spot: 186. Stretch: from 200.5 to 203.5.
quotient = 2.1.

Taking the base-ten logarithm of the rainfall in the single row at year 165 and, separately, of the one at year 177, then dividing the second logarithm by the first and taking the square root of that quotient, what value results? 0.872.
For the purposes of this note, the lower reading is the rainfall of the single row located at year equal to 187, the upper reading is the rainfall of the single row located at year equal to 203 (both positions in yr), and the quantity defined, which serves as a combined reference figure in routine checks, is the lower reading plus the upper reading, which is 4.18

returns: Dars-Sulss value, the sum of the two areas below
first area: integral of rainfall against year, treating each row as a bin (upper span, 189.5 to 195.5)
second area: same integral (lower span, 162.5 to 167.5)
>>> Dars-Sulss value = 25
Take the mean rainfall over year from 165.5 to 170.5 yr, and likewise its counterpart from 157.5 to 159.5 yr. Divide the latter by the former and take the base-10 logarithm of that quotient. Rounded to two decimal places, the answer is 0.10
